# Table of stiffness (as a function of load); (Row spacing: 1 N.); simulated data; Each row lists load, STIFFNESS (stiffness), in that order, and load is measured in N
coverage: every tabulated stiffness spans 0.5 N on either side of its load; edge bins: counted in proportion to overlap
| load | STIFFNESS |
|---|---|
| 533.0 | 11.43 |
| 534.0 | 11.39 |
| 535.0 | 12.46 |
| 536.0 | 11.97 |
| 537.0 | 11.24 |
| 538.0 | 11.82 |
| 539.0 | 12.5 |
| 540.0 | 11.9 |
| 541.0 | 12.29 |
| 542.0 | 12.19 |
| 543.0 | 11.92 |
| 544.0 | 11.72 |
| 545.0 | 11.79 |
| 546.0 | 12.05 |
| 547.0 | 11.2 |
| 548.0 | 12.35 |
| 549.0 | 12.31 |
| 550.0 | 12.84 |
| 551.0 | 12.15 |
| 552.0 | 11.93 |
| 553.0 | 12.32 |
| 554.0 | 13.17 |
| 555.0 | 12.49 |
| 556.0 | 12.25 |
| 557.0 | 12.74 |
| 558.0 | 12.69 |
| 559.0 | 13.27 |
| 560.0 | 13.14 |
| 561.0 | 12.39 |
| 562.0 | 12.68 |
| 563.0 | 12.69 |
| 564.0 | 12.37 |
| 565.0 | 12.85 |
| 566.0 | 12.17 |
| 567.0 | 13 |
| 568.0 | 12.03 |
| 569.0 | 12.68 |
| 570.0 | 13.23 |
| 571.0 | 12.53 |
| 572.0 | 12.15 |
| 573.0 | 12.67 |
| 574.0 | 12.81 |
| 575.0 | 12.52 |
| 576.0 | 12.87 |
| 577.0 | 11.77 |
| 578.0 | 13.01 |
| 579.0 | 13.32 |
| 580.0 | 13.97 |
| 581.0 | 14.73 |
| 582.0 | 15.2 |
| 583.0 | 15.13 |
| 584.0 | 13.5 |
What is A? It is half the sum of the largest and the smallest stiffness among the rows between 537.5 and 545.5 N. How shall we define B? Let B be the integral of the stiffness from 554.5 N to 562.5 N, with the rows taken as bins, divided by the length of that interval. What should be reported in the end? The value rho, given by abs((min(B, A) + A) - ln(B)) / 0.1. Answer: 217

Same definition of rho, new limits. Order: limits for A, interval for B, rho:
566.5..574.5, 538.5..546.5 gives 222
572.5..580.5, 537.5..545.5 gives 224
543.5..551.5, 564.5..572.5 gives 215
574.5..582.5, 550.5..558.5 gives 234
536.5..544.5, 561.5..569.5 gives 212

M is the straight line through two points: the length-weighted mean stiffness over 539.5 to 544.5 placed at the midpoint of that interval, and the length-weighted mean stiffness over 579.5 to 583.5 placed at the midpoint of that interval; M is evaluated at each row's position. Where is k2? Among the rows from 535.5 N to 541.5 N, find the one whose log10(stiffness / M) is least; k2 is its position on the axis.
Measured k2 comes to 537.0 N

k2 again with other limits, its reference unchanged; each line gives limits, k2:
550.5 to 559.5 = 552.0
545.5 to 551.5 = 547.0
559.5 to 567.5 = 566.0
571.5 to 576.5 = 572.0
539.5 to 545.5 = 544.0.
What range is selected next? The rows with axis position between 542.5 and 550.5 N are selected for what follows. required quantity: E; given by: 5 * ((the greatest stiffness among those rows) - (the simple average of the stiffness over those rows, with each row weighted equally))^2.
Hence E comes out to 3.3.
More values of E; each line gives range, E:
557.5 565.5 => 1.3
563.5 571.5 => 1.9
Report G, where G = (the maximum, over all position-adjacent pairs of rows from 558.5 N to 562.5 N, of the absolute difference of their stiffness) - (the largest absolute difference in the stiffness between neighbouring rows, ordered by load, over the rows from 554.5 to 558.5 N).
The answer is 0.26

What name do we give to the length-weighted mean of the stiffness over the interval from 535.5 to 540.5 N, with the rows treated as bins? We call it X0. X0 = 11.9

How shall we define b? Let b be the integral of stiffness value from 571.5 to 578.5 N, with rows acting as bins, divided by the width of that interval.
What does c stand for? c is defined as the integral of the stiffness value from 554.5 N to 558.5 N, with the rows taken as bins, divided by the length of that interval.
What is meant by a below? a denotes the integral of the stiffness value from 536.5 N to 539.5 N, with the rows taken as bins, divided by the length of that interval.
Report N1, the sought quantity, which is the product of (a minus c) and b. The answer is -8.6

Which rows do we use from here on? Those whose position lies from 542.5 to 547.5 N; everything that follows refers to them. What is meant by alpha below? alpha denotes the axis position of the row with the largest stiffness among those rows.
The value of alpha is 546.0 N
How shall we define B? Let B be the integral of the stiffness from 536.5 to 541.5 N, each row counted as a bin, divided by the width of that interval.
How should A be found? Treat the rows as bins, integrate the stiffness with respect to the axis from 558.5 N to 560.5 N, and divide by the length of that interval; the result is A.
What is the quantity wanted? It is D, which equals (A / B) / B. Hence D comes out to 0.092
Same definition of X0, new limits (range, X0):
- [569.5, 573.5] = 12.6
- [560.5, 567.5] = 12.6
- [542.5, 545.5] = 11.8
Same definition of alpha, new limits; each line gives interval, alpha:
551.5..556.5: 554.0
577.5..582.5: 582.0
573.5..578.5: 578.0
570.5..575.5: 574.0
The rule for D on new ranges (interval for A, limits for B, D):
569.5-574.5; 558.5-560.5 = 0.073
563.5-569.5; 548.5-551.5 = 0.081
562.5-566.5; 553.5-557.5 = 0.078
